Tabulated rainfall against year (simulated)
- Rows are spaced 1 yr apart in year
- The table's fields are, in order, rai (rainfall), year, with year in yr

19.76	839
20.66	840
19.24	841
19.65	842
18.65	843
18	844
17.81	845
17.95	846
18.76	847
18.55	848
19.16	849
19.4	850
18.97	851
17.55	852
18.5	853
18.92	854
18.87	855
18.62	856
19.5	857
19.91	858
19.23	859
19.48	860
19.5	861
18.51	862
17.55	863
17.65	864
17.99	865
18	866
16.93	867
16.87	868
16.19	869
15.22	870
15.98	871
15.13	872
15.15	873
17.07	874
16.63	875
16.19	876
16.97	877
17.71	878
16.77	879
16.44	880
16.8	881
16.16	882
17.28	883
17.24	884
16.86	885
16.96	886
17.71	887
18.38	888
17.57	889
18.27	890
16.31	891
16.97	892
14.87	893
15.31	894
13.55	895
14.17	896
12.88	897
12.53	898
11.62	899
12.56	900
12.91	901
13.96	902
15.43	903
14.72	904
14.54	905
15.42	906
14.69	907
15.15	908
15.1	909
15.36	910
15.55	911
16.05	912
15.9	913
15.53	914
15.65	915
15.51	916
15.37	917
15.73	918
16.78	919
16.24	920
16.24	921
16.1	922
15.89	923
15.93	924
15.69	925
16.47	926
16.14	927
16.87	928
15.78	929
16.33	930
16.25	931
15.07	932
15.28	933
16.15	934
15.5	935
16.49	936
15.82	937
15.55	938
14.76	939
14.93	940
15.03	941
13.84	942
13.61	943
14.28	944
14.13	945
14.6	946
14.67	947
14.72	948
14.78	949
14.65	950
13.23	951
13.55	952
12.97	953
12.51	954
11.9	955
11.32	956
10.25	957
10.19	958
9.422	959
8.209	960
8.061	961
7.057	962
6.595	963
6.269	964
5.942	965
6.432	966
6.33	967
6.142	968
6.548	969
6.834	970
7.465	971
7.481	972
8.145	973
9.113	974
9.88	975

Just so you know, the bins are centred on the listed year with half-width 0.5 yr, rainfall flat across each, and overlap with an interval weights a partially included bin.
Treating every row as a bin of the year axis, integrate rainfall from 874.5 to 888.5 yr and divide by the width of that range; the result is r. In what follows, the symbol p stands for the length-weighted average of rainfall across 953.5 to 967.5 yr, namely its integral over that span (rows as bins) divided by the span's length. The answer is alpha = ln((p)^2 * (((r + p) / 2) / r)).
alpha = 4.0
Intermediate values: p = 8.6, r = 17.0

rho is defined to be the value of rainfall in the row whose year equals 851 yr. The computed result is 18.97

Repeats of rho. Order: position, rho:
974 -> 9.113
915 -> 15.65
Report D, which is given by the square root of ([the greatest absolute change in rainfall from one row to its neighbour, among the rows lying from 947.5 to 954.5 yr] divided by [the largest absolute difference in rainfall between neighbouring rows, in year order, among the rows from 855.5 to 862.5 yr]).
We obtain 1.20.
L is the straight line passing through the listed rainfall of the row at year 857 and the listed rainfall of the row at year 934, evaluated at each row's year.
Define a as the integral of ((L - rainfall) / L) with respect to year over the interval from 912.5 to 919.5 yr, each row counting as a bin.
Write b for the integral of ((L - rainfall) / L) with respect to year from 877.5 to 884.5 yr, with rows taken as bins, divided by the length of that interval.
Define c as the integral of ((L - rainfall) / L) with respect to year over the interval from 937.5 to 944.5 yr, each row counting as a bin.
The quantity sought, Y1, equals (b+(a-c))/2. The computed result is 0.00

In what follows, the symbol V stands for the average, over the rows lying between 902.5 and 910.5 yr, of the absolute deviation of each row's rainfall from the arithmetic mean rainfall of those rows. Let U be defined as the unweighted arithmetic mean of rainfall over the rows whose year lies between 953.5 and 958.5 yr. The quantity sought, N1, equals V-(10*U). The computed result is -112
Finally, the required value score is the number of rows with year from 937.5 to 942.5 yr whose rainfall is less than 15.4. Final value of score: 4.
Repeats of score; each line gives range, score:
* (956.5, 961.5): 5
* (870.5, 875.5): 2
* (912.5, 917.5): 1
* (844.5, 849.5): 0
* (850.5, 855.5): 0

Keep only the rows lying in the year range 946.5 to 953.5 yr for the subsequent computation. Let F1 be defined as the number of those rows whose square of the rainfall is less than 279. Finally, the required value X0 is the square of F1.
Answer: 49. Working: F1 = 7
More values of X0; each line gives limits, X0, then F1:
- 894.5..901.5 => 49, 7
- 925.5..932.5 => 36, 6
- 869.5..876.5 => 36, 6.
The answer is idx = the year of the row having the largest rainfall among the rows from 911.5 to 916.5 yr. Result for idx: 912 yr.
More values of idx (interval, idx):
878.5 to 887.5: 887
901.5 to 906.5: 903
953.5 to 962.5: 954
